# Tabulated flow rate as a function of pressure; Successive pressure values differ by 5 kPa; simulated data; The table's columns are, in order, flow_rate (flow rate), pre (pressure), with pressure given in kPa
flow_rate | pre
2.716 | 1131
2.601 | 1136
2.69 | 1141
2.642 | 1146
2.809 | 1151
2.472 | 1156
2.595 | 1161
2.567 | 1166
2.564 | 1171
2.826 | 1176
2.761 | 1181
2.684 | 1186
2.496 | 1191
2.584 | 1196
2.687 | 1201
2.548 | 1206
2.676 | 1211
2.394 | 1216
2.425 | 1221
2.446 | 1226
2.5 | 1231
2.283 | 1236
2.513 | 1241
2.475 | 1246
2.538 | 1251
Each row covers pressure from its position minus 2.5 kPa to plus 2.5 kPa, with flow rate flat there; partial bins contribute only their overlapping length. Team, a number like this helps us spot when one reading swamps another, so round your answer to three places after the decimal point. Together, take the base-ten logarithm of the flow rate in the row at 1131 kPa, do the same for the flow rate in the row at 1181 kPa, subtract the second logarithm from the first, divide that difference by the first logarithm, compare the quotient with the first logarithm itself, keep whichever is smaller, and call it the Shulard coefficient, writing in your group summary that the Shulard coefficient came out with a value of -0.016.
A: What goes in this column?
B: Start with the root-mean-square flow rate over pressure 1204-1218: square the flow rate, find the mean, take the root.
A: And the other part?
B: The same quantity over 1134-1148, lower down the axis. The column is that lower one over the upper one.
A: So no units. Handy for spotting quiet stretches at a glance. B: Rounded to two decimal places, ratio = 1.04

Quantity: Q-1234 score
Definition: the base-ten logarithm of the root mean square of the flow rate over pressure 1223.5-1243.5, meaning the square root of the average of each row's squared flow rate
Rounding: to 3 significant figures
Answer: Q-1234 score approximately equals 0.387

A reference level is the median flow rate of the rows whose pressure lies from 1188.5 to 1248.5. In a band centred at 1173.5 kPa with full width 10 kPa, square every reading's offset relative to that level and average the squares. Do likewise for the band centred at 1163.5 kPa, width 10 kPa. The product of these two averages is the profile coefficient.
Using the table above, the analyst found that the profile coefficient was 0.0004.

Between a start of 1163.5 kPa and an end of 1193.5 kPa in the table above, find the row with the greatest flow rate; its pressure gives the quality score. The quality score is 1176 kPa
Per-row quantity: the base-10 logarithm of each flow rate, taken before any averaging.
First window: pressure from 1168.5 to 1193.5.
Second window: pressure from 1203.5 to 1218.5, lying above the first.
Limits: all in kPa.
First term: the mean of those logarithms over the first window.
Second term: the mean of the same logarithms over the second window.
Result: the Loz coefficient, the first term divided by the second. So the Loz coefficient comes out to 1.05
